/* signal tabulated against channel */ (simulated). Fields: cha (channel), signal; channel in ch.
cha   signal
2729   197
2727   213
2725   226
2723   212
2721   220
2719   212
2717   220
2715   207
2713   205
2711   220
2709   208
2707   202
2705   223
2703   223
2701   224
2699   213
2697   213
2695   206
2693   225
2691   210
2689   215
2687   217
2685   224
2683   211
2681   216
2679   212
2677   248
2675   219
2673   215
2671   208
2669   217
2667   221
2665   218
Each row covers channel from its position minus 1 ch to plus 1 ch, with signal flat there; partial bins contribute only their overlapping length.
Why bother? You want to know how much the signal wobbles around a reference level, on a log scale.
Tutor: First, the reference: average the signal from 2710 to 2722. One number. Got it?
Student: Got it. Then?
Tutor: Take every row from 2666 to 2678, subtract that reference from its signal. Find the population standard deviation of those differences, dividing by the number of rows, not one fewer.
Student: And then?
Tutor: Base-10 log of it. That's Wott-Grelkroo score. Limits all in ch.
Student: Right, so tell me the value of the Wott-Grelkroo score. 1.10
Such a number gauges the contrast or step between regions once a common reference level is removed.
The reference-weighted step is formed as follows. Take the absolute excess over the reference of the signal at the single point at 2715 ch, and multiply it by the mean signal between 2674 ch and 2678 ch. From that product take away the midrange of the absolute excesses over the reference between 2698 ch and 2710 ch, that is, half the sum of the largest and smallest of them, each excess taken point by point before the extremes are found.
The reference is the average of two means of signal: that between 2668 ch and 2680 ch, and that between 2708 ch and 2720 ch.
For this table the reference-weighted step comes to 2074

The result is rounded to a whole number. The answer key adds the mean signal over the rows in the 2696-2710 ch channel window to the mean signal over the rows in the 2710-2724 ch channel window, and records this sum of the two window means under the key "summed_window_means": 429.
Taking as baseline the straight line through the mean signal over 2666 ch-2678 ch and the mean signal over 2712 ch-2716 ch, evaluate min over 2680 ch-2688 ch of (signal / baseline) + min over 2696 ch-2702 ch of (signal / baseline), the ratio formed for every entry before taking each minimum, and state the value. 1.975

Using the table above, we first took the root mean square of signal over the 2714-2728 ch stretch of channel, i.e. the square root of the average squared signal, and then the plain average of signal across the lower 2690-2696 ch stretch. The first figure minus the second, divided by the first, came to 0.010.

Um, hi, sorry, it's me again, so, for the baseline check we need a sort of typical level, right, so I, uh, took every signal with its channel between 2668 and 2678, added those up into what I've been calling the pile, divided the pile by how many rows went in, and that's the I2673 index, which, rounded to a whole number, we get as 221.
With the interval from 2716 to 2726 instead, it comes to 218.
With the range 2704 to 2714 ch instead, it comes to 212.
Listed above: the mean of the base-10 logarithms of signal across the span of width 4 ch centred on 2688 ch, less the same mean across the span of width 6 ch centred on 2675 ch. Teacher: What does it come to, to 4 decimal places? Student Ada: -0.0213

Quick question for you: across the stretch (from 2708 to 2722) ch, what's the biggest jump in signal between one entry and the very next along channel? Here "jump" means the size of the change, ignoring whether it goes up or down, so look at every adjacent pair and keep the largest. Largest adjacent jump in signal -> 15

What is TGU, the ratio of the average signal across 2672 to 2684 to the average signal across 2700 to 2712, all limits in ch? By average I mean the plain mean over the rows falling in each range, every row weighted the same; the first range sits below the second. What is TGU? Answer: 1.02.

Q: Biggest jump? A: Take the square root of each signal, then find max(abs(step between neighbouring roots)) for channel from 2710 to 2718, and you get 0.51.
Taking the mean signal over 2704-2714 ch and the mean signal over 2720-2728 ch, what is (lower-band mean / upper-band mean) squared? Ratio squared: 0.94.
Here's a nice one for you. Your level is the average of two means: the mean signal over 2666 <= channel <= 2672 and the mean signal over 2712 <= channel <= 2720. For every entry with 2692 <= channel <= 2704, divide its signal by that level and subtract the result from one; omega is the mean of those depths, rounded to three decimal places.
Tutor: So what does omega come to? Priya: -0.020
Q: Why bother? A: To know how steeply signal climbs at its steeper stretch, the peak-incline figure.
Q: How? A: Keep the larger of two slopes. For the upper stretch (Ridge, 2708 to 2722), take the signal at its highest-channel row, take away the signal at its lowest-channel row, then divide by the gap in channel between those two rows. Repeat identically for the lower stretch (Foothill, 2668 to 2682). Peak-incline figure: 1.0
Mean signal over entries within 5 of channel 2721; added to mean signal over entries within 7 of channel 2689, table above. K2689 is 433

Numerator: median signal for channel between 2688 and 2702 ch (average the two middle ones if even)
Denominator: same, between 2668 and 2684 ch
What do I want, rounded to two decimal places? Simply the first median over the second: 0.99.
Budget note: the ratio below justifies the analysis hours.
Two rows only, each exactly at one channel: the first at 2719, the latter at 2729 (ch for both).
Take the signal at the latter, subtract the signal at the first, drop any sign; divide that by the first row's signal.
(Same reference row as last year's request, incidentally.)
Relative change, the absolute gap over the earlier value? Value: 0.071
